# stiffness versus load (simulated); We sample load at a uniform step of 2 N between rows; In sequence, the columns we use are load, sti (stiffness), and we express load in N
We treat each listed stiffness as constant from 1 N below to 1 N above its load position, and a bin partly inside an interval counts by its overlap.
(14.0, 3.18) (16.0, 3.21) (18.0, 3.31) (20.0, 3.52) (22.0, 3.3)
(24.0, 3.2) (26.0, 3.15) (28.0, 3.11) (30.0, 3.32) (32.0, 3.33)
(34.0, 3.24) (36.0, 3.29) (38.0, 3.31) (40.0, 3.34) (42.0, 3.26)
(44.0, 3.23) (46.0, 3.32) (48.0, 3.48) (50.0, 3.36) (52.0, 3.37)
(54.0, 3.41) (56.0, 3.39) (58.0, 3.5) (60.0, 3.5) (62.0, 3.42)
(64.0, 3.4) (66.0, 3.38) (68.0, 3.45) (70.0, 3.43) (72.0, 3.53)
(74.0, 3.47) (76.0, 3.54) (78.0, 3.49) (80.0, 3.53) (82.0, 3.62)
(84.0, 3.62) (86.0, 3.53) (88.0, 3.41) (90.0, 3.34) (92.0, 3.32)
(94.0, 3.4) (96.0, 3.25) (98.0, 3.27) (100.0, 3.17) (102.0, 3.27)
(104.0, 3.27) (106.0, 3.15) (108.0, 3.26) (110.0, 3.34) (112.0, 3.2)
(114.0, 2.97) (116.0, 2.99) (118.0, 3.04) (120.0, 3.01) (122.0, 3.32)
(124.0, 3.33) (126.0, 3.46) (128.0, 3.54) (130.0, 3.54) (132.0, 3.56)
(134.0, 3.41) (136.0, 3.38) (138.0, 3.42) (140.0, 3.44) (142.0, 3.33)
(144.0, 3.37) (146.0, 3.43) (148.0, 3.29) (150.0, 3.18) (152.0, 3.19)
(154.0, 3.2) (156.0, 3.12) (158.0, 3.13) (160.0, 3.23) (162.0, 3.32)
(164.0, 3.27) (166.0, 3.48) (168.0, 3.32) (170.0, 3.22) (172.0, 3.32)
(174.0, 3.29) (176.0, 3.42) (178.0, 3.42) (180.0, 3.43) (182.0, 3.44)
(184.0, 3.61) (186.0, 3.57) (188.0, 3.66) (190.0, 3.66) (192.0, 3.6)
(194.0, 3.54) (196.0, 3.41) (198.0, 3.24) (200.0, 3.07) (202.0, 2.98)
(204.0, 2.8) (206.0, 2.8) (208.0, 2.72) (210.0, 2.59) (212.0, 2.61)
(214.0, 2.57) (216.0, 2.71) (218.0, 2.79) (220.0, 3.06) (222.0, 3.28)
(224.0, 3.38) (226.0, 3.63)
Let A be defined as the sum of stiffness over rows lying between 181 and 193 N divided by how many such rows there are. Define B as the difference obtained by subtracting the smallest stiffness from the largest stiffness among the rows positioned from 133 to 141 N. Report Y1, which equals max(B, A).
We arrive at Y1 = 3.59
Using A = 3.59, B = 0.06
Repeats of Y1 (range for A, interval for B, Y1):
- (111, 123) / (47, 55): 3.09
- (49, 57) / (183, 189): 3.38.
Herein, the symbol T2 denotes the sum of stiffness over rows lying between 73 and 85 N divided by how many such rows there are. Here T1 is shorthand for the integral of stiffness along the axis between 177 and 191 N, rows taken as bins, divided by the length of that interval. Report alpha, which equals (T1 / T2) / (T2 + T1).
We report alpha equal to 0.141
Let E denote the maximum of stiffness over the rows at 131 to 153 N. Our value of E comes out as 3.56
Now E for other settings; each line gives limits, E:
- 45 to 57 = 3.48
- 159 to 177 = 3.48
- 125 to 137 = 3.56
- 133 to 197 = 3.66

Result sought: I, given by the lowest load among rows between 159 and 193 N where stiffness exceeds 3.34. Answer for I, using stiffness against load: 166.0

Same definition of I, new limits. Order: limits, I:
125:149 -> 126.0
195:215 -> 196.0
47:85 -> 48.0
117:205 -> 126.0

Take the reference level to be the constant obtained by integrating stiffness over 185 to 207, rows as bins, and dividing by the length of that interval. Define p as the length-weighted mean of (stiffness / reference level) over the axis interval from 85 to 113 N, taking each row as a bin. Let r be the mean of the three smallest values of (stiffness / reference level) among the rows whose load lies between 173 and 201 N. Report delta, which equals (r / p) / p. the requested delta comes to 0.97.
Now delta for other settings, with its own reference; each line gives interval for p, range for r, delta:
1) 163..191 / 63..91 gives 0.94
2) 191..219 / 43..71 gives 1.25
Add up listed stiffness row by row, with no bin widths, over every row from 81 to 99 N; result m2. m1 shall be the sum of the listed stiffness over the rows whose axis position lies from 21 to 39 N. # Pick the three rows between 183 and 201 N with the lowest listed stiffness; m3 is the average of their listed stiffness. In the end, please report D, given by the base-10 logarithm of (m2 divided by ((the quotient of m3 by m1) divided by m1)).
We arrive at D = 3.91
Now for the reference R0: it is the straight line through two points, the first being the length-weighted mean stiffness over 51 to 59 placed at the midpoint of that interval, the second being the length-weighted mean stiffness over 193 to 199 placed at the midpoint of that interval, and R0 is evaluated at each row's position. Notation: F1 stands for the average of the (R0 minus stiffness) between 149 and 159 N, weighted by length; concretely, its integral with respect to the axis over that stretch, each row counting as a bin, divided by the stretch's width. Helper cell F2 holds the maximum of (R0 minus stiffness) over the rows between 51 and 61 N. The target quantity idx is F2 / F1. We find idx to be 0.2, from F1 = 0.24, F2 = 0.05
